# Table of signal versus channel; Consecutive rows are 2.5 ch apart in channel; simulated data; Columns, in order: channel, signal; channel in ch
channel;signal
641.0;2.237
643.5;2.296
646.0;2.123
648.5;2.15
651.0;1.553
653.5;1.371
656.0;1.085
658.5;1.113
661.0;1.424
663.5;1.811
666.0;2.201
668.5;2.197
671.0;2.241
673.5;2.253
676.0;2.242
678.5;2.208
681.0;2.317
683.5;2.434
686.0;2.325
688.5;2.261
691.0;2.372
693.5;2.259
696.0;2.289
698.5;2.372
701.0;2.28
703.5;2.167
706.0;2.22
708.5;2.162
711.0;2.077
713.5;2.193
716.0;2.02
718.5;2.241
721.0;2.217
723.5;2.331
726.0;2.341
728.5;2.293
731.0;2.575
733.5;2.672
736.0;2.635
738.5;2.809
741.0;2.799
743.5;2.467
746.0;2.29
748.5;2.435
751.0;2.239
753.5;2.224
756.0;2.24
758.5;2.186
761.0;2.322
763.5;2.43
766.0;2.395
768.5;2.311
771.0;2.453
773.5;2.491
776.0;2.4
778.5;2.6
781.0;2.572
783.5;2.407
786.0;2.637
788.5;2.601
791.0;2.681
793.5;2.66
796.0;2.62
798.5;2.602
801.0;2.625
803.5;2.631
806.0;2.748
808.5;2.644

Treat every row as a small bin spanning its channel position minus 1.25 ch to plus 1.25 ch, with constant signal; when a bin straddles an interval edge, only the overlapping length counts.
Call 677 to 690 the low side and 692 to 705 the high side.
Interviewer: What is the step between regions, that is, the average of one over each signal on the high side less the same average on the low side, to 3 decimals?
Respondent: 0.007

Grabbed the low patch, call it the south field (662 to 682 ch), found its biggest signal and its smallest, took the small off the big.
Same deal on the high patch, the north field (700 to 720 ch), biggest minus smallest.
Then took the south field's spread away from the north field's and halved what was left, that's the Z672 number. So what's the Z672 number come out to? -0.12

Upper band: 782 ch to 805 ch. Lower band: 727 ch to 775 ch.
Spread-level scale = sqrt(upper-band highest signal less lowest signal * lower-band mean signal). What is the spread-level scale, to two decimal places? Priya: 0.82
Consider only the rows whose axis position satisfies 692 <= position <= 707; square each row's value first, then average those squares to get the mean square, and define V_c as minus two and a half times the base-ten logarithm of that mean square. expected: -1.78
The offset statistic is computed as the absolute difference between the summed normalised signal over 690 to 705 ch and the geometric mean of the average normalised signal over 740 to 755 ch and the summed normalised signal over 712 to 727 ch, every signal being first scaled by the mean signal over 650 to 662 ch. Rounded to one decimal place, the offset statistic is 6.2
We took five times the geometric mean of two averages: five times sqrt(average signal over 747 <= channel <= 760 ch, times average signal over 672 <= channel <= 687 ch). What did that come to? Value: 11.4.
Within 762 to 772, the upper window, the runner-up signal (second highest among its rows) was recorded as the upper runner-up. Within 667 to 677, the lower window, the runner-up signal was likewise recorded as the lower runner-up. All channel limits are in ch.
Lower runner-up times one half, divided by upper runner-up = 0.46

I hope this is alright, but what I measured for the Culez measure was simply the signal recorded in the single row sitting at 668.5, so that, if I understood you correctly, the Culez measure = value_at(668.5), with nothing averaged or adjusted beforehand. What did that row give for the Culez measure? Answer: 2.197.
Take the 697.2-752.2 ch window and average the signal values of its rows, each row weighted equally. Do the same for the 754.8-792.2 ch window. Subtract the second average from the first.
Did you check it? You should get -0.1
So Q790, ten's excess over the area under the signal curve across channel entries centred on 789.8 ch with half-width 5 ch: -16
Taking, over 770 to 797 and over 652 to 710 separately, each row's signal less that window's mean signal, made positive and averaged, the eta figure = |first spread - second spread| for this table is 0.22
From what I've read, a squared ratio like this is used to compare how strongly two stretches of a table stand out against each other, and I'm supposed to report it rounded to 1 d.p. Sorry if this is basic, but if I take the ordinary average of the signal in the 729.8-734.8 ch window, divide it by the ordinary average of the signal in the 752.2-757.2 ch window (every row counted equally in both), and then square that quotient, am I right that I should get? 1.4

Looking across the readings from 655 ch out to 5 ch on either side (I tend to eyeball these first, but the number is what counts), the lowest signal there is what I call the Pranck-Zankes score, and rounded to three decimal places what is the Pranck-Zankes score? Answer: 1.085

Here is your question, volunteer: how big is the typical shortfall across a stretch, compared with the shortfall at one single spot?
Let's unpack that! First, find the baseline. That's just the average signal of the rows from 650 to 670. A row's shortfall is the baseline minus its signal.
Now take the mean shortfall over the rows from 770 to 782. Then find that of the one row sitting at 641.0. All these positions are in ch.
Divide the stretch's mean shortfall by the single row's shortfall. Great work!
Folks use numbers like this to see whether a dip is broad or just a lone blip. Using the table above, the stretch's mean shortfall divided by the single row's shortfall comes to 1.4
